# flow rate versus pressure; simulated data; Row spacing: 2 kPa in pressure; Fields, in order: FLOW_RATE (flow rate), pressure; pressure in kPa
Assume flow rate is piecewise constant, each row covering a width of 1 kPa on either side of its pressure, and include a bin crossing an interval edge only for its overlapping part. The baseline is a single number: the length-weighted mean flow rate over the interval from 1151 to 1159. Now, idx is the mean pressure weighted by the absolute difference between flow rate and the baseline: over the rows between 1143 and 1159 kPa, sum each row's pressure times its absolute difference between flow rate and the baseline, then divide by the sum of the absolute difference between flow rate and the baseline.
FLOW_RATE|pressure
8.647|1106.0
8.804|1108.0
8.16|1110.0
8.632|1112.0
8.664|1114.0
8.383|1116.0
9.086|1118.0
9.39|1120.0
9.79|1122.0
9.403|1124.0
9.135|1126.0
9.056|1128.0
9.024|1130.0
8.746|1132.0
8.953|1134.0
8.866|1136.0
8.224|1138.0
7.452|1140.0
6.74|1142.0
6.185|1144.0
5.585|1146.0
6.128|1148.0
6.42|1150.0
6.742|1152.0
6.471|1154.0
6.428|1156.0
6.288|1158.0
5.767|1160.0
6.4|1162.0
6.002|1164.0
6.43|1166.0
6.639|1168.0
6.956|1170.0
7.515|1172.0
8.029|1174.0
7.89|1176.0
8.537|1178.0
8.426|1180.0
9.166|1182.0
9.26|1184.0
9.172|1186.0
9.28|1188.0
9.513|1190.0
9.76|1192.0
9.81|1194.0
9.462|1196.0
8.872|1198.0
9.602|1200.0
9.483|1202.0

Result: 1148.3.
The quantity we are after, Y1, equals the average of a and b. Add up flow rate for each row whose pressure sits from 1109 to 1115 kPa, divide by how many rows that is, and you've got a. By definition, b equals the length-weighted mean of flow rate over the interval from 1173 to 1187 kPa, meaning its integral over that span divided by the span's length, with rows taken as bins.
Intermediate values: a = 8.5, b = 8.6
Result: 8.6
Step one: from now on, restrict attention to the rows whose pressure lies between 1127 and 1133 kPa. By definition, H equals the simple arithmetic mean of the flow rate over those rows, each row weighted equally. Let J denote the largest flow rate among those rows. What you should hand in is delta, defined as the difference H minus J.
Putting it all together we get -0.1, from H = 8.9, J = 9.056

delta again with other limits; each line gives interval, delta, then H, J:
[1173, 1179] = -0.4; 8.2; 8.537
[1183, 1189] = 0.0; 9.2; 9.28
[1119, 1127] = -0.4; 9.4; 9.79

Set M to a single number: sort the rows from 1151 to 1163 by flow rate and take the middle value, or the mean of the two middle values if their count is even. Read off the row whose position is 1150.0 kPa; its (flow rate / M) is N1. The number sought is 1.00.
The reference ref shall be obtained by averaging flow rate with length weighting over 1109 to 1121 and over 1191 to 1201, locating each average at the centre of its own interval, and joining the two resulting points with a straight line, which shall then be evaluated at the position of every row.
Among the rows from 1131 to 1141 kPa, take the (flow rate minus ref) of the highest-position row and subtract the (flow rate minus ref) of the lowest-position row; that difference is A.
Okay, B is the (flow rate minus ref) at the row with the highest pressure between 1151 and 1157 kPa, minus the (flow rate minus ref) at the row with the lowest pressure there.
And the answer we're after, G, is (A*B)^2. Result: 0.23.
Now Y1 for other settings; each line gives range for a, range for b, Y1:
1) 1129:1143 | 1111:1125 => 8.7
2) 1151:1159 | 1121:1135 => 7.8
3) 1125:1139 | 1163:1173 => 7.8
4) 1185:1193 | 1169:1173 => 8.3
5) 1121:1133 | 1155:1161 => 7.7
